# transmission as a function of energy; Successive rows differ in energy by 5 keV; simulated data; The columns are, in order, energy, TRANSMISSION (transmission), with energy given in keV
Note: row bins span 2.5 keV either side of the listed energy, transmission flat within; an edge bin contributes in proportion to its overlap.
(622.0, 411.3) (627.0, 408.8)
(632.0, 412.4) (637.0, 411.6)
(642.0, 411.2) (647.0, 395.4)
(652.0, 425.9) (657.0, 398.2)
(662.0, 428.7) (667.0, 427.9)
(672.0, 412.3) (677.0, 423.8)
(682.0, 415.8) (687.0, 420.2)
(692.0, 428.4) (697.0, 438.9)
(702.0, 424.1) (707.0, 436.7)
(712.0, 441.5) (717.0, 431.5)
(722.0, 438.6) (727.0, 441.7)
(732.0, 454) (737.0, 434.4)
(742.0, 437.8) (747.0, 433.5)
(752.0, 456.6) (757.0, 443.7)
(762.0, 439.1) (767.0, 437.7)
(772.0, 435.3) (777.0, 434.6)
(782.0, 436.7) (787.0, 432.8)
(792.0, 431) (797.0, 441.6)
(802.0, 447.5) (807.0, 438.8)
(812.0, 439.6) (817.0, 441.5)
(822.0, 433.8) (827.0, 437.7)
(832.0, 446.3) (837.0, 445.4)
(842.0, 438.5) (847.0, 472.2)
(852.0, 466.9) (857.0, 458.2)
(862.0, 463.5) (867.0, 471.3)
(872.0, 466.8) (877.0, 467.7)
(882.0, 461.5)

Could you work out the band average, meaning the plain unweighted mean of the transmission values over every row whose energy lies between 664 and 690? 420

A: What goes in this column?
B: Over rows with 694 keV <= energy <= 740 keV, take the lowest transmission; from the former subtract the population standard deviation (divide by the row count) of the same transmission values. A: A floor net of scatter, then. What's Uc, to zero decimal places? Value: 416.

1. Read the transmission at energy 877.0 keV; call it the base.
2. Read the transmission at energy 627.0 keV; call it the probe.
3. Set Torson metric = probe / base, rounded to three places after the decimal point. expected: 0.874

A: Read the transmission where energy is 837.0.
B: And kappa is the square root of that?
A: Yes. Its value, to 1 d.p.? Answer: 21.1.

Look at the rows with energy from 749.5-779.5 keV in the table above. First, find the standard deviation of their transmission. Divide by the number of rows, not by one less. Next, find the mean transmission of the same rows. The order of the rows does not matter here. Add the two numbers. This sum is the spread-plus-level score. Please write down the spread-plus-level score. 449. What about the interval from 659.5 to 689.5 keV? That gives 427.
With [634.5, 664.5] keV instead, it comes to 424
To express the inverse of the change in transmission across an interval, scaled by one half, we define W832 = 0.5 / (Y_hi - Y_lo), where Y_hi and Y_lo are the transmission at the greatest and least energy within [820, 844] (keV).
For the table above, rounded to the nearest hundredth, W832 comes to 0.11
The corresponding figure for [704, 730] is 0.10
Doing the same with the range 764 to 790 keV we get -0.10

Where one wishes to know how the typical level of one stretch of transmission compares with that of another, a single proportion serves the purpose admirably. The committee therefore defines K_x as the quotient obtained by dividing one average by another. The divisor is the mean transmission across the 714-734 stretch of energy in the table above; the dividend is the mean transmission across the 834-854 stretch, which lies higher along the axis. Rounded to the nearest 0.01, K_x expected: 1.03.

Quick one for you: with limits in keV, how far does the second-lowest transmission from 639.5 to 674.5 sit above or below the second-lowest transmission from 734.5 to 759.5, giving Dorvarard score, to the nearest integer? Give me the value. -36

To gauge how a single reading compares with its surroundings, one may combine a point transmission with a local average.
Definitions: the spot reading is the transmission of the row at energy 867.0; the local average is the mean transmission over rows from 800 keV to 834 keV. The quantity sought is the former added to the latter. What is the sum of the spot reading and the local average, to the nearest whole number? 912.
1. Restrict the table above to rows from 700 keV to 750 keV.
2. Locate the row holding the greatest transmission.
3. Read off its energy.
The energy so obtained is 732.0 keV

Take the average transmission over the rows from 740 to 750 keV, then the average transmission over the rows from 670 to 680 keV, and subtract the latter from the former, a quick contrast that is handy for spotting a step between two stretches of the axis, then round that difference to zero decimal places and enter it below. 18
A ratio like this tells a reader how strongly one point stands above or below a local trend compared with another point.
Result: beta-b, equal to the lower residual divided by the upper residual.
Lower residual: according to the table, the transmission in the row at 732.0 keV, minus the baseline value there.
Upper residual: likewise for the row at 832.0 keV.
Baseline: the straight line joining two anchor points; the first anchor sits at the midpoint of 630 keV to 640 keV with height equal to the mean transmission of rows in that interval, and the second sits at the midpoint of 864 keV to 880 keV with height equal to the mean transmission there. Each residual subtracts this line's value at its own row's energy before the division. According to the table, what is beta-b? -1.5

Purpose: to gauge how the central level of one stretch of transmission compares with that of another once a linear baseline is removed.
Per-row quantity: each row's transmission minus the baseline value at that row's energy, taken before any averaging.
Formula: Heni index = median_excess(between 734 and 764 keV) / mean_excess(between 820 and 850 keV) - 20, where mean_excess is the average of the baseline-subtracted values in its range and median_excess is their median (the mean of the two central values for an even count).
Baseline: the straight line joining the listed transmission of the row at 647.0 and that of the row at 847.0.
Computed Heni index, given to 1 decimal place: -20.2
